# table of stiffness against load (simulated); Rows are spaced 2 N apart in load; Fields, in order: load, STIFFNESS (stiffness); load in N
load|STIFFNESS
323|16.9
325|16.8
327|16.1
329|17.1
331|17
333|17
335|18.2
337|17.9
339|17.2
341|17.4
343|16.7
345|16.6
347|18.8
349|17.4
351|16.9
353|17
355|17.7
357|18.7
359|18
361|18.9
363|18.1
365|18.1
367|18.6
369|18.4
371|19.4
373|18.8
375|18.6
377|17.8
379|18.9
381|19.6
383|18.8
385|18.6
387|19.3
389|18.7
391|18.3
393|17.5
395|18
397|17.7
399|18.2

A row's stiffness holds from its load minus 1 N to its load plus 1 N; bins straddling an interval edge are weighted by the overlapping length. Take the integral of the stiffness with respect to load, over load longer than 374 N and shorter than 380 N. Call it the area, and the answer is 111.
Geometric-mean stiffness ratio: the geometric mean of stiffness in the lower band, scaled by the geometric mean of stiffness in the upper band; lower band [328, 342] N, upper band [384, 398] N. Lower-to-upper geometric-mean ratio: 0.95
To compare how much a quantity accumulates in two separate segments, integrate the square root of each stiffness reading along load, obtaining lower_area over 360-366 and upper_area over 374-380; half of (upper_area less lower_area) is 0.0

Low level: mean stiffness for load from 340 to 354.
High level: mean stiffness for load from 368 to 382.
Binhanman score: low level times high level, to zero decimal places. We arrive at 324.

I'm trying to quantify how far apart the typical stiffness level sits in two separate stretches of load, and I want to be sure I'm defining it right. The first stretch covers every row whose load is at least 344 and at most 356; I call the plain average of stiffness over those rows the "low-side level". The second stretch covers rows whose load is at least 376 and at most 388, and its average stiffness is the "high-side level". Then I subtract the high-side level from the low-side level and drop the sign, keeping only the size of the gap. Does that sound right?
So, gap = 1.4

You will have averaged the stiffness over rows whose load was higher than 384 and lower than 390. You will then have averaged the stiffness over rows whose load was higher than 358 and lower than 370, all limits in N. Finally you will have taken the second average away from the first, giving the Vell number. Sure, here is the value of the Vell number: 0.5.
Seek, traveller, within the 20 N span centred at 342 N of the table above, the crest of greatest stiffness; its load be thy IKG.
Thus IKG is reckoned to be 347 N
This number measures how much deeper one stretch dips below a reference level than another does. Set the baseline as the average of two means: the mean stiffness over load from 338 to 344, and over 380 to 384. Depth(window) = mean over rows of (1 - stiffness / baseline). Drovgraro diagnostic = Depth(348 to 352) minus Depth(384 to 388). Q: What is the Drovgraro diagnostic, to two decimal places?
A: 0.10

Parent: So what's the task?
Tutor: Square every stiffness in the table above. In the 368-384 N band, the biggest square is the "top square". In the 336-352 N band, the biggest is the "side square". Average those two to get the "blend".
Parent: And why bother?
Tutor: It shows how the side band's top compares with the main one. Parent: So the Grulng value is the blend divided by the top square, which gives 0.960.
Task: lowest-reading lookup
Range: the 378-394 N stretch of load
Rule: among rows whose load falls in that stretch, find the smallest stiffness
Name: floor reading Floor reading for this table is 17.5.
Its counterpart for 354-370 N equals 17.7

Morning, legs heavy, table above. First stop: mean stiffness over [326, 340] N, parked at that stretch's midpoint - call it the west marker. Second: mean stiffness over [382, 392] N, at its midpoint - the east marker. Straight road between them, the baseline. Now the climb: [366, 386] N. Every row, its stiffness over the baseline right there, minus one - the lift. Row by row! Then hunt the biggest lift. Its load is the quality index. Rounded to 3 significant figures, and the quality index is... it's 371 N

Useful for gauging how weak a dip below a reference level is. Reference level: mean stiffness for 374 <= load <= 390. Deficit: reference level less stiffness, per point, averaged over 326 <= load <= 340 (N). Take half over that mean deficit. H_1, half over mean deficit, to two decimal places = 0.32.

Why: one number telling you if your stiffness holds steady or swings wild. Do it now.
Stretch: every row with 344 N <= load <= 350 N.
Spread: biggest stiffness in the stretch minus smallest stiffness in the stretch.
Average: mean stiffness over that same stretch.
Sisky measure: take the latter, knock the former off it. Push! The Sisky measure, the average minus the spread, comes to 15.4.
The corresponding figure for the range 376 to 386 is 16.9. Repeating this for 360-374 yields 17.3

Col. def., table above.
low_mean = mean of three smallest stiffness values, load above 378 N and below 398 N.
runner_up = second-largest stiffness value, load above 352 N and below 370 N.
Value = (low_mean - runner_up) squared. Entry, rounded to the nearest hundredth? 0.93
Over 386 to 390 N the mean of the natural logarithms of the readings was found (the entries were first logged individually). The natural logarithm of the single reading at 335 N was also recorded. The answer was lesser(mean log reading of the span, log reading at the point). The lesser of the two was 2.90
